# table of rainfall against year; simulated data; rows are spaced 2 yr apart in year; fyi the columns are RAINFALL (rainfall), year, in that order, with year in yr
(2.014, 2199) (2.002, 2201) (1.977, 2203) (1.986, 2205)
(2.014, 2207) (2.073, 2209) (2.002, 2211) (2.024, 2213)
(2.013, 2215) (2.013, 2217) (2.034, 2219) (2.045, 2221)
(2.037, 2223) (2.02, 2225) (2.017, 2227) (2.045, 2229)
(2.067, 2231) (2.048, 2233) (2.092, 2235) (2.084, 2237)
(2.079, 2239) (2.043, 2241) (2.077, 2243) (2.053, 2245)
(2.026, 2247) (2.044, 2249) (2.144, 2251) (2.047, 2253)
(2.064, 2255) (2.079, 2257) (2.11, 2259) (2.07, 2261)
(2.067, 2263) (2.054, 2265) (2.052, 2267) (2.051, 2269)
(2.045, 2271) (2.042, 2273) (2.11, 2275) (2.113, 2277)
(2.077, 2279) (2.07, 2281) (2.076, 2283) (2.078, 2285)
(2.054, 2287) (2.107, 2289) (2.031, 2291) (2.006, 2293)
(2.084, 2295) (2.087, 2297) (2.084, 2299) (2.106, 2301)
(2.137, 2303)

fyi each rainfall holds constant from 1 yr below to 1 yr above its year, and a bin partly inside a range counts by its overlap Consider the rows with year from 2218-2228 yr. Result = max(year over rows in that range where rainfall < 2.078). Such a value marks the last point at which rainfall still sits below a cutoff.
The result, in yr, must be 2227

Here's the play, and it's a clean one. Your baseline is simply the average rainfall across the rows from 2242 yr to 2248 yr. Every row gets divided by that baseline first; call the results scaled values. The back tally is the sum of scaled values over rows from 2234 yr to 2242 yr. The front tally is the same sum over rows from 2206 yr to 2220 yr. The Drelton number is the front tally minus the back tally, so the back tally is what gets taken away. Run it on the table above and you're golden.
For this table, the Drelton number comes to 2.9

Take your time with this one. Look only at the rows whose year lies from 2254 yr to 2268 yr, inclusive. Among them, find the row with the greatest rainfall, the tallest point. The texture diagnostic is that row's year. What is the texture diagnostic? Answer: 2259 yr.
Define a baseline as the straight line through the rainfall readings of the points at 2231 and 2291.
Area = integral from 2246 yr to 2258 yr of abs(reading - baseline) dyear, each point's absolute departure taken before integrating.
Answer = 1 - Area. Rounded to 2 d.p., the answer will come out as 0.64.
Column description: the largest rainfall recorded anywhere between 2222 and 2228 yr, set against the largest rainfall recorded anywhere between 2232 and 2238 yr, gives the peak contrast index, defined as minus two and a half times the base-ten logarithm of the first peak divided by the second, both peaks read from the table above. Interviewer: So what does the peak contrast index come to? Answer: 0.029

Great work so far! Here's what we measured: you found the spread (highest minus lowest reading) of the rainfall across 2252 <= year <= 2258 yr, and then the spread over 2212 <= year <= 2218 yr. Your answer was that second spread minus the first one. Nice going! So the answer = -0.02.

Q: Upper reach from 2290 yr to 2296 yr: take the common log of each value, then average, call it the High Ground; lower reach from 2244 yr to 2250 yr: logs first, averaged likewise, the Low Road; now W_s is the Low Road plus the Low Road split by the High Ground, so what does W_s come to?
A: 1.31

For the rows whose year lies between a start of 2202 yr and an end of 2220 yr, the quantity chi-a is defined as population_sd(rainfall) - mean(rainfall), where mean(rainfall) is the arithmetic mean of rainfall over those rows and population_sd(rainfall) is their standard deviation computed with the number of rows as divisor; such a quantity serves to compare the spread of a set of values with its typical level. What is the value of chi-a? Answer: -1.99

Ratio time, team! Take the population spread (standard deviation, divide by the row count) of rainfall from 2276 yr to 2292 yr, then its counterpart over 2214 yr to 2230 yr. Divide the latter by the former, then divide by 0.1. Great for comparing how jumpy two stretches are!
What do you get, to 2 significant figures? 5.2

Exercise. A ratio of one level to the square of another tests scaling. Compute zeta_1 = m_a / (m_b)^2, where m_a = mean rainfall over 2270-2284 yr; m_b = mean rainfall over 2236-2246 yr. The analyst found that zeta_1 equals 0.486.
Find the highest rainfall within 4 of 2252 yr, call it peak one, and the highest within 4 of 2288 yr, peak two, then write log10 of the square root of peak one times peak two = 0.327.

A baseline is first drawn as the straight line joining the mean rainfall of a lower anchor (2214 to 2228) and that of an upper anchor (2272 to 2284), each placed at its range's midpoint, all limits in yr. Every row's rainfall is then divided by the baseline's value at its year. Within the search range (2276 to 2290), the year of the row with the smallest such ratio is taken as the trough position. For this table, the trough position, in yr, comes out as 2287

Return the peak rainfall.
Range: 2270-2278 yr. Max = 2.113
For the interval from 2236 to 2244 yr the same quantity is 2.084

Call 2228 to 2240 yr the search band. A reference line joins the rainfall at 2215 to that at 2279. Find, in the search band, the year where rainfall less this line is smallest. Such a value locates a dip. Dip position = 2233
